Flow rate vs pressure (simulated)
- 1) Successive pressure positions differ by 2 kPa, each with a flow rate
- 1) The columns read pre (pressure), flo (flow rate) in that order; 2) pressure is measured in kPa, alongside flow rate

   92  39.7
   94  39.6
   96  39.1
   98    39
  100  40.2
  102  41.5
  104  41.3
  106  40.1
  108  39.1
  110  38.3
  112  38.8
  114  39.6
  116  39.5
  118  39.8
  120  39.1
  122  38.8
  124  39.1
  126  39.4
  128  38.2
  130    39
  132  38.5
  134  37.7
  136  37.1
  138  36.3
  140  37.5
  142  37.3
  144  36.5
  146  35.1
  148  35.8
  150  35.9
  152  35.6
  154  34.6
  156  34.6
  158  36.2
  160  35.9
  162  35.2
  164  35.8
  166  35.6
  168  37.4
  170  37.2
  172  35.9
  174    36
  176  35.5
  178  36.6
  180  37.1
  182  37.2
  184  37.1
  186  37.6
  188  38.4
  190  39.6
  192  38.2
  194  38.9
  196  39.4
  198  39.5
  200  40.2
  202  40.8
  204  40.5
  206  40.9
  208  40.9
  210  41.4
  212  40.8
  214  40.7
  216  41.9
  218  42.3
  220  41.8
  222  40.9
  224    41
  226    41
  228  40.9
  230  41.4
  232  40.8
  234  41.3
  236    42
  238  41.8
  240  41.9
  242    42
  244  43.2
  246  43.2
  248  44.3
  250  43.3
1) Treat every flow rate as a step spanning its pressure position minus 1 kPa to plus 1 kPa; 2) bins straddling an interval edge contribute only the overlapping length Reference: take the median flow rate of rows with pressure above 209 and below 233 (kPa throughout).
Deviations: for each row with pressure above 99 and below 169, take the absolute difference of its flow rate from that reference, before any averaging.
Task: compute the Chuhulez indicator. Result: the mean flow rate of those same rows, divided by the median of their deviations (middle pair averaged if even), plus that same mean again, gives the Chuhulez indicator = 49.2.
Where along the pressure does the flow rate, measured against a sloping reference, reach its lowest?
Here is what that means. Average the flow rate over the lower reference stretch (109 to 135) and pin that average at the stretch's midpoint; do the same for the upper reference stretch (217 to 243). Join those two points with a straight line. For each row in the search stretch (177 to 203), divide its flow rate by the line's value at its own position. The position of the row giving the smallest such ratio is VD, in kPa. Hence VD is 178 kPa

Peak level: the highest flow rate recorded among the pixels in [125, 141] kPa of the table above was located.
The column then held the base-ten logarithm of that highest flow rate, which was 1.60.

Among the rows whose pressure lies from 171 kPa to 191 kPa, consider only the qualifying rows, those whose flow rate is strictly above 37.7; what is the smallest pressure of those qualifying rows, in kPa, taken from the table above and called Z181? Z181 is 188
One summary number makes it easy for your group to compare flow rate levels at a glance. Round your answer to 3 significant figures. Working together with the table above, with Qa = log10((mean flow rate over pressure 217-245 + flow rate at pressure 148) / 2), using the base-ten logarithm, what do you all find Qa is 1.59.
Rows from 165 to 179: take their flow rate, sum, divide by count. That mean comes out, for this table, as 36.3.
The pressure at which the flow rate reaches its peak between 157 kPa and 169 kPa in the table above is 168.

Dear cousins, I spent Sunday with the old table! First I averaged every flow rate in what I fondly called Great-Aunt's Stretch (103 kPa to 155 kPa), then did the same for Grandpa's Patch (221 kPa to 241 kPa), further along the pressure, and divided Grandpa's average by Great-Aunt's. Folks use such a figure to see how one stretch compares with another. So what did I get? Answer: 1.09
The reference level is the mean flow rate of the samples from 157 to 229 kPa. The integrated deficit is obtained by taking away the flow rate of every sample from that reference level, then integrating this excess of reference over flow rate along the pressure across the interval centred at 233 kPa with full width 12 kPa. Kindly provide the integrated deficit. -31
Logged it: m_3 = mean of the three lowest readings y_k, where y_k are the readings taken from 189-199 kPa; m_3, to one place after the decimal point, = 38.8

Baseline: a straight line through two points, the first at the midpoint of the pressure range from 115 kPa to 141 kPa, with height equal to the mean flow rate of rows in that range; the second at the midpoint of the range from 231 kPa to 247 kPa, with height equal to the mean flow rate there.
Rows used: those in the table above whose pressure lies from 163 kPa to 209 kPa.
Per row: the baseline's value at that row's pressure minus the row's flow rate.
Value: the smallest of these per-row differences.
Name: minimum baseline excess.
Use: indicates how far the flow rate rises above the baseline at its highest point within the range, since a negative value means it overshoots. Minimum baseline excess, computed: 0.0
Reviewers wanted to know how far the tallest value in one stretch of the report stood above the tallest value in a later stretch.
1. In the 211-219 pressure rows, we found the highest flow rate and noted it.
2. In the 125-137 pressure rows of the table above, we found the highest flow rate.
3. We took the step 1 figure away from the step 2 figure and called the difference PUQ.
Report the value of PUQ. -3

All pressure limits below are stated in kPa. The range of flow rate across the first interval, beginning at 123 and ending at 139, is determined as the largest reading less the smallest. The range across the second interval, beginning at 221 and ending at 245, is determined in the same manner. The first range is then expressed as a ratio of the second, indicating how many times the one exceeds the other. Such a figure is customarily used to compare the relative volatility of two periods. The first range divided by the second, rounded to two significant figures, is 1.3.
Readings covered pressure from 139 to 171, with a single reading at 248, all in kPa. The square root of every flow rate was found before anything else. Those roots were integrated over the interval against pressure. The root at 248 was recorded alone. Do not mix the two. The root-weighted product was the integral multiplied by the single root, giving 1278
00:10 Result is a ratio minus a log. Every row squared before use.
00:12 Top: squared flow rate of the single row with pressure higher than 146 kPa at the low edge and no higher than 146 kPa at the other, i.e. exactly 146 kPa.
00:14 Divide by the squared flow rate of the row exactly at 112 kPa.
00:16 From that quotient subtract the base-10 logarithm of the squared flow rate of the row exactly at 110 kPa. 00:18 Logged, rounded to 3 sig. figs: -2.35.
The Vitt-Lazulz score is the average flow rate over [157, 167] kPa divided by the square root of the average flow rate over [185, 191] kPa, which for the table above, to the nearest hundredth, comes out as 5.76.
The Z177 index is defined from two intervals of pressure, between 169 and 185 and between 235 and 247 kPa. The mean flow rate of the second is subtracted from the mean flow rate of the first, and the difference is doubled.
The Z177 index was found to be -12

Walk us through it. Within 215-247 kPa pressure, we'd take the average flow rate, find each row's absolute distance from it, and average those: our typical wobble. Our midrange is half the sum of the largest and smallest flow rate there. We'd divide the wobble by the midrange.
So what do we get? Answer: 0.014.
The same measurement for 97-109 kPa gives 0.020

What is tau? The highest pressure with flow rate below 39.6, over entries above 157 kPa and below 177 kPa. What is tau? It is 176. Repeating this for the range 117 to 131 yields 130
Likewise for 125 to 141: 140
